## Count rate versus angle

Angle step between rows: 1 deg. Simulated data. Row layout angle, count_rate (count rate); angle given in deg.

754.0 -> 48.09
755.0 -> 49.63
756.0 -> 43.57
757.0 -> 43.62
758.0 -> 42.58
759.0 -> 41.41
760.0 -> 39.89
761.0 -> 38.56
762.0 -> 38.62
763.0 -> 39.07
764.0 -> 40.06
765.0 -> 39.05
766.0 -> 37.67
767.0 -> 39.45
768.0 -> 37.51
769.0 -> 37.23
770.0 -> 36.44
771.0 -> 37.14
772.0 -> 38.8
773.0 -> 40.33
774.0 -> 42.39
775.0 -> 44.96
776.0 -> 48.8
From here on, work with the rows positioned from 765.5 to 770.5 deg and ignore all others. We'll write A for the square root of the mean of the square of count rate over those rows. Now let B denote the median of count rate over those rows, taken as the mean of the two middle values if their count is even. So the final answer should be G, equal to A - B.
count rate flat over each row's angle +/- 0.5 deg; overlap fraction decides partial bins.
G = 0.16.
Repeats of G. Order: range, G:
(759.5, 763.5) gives 0.19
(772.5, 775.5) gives 0.21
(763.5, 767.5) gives -0.18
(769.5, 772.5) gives 0.33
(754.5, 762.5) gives 0.37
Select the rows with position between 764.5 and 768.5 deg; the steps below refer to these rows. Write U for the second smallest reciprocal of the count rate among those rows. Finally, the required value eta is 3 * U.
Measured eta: 0.077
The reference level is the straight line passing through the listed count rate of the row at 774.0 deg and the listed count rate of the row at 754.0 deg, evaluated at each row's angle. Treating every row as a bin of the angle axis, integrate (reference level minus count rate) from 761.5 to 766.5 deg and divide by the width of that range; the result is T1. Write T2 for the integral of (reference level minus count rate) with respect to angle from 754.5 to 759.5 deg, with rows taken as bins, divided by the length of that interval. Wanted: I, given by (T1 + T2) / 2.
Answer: 4.7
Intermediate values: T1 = 6.3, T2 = 3.1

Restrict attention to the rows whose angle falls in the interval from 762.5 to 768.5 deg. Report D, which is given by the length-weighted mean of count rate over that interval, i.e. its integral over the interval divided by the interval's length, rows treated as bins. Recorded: 38.8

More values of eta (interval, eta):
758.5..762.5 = 0.075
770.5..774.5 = 0.074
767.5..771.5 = 0.081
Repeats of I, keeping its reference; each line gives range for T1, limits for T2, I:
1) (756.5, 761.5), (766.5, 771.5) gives 5.9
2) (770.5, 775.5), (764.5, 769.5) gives 4.1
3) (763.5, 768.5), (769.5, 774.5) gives 4.9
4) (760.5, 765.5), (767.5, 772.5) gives 6.3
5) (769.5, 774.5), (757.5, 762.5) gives 5.1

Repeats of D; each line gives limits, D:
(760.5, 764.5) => 39.1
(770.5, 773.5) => 38.8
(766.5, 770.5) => 37.7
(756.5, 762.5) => 40.8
